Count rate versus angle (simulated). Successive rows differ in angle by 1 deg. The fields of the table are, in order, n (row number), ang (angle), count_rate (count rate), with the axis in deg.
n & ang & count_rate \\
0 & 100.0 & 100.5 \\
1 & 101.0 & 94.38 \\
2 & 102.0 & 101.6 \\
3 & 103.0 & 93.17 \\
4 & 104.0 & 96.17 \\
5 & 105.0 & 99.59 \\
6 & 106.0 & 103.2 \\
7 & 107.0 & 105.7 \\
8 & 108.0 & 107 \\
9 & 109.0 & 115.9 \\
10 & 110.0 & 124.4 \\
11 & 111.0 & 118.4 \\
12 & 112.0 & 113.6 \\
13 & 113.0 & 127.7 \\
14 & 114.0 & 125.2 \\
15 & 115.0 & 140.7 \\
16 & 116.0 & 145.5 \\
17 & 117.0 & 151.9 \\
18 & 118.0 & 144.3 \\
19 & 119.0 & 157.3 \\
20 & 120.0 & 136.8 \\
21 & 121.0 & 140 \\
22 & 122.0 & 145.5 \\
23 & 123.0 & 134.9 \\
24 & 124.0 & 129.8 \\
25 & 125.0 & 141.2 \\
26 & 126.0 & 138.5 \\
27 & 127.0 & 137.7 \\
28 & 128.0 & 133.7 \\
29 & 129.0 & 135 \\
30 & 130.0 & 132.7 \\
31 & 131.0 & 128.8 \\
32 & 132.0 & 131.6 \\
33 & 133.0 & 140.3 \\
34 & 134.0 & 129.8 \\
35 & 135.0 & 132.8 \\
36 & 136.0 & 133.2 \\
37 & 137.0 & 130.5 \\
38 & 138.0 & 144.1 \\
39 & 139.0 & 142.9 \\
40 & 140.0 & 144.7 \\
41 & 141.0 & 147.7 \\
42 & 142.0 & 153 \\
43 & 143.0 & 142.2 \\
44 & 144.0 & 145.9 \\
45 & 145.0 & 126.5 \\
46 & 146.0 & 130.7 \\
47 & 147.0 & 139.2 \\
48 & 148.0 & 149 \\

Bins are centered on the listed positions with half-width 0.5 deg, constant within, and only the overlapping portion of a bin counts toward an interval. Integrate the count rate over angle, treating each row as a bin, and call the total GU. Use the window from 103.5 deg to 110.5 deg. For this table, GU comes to 752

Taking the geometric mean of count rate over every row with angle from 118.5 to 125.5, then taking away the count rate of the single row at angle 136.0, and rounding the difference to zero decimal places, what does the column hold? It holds 7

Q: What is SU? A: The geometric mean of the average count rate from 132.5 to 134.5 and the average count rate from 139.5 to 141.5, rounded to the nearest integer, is 141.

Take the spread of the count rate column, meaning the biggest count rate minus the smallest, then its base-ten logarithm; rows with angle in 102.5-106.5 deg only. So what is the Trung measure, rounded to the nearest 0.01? 1.00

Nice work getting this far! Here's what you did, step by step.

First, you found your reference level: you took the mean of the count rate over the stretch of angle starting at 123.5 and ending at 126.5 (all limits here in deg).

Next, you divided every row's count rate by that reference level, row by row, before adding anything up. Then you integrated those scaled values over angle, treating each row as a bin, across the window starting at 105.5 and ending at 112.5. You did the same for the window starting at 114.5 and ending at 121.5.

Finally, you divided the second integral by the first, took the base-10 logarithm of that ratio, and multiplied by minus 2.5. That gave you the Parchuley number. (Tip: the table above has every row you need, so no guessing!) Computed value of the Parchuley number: -0.28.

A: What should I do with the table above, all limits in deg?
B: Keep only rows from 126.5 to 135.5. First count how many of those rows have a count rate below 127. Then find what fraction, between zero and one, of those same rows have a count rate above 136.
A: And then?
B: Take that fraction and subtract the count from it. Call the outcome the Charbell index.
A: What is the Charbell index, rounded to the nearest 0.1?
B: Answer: 0.2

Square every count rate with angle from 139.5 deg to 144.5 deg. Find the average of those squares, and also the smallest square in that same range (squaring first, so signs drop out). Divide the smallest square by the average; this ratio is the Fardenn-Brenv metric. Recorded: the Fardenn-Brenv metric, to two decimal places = 0.94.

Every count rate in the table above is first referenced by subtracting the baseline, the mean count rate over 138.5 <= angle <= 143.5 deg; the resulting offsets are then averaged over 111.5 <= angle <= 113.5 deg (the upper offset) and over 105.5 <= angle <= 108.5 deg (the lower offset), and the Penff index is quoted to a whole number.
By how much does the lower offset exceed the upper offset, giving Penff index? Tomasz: -15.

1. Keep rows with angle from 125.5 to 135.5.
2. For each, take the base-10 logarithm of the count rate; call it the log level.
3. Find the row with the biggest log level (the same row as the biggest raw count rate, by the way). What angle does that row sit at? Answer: 133.0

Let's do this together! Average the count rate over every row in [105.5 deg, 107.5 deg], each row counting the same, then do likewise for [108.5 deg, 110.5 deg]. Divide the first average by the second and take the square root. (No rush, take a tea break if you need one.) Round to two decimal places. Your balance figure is 0.93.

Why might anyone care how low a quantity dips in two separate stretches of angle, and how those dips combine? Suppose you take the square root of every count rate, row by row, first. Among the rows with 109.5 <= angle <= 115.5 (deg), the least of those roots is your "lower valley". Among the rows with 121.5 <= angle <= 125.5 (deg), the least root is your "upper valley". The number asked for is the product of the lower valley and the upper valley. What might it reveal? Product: 121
